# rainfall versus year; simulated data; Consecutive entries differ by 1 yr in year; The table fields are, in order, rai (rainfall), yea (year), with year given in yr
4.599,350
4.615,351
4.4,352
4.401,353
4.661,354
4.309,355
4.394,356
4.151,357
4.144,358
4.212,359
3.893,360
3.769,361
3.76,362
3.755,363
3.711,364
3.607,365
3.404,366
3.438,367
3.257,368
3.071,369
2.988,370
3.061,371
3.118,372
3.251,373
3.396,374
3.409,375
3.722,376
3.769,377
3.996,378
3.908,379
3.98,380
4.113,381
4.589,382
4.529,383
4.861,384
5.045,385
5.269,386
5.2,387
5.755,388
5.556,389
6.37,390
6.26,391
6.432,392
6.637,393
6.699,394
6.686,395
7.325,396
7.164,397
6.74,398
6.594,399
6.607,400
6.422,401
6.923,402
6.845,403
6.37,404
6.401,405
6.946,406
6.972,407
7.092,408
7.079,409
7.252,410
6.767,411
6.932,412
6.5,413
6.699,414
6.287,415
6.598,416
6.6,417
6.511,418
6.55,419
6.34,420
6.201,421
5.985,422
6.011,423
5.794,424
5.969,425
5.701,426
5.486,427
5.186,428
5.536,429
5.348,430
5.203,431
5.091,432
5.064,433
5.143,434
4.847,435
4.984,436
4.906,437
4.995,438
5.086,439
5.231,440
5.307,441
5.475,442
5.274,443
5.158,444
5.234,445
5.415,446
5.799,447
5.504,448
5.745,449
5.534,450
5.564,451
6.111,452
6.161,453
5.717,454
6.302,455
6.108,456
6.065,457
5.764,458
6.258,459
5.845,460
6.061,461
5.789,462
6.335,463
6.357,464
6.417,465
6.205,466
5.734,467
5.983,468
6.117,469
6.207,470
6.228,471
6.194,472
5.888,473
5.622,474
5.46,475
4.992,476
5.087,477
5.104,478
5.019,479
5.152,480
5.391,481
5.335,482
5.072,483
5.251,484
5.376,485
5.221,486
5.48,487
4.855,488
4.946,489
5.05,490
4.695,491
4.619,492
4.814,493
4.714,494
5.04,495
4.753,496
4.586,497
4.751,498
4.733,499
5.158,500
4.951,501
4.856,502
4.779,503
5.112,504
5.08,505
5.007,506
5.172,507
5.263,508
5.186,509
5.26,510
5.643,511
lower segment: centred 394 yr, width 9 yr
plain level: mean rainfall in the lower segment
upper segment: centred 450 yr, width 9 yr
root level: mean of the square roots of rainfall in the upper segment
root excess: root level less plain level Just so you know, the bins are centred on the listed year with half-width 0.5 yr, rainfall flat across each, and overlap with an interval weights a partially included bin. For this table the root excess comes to -4.31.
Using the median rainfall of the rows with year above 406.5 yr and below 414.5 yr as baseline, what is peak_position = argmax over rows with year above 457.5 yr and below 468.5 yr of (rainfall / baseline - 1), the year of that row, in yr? 465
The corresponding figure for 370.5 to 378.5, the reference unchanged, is 378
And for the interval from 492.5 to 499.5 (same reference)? 495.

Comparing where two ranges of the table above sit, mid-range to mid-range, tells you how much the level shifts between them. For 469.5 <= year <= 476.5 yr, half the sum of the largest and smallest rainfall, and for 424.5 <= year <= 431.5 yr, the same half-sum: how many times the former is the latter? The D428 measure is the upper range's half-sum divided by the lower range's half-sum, 1.01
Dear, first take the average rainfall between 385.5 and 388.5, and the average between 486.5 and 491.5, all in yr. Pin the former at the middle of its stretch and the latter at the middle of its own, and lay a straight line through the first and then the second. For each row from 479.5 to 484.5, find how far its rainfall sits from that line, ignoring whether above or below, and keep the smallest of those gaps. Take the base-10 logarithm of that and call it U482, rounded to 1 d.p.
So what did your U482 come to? -1.4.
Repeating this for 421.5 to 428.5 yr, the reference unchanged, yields -1.2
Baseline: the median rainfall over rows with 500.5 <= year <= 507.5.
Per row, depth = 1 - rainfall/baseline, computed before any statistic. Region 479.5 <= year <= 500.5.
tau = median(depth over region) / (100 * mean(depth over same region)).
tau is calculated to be -0.045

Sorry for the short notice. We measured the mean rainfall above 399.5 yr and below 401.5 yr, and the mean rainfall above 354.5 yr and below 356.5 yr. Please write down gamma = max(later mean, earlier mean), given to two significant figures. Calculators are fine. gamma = 6.5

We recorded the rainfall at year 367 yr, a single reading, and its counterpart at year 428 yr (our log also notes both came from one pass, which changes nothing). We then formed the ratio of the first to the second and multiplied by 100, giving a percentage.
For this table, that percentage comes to 66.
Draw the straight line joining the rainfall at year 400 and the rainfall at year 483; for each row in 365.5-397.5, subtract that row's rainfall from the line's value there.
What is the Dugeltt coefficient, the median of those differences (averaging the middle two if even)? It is 2.6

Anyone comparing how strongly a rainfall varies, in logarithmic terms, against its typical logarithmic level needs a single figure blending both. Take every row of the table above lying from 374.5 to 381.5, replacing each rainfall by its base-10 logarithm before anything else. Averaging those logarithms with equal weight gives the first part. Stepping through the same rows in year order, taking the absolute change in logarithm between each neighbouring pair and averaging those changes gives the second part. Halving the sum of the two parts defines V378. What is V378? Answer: 0.30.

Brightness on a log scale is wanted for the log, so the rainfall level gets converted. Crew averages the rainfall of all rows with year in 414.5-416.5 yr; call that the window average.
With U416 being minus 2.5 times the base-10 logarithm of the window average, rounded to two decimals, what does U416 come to -2.02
